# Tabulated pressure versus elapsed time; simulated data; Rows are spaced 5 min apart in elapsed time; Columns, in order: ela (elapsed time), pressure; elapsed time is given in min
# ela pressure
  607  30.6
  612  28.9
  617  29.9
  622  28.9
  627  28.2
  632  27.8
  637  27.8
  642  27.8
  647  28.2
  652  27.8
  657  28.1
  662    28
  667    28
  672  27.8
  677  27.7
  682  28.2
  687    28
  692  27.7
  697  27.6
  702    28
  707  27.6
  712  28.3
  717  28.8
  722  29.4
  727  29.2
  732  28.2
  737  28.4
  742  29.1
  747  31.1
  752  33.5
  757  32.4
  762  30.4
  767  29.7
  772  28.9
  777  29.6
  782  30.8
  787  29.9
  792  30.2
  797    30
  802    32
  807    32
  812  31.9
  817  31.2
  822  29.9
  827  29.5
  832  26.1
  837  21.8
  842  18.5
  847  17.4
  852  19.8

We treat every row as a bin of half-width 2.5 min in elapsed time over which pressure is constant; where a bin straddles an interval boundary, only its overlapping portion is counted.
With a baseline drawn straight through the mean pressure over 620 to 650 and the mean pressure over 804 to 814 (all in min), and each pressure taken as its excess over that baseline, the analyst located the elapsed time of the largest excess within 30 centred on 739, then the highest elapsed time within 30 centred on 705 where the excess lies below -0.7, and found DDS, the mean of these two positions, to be 734.5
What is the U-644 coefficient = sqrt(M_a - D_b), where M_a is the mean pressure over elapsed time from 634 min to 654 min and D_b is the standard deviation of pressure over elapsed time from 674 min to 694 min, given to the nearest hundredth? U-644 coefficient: 5.26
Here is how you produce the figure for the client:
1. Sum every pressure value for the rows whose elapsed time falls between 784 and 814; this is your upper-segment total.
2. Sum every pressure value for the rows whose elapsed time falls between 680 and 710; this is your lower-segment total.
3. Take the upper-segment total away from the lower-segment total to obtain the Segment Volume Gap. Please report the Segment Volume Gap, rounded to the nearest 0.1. -18.9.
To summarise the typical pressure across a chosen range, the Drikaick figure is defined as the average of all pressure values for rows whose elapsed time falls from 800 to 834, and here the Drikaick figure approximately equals 30.4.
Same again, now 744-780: 30.8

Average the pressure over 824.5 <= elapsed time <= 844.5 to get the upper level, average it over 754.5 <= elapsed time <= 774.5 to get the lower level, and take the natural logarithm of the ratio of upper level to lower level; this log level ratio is -0.24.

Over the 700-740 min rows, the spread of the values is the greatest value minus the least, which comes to 2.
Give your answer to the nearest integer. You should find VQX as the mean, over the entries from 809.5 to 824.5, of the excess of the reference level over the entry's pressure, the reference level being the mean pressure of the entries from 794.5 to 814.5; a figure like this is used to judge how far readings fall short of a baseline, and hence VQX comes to 0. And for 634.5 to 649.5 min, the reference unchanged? 4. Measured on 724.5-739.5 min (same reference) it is 3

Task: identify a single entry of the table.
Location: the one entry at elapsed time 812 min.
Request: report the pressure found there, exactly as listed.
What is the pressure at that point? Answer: 31.9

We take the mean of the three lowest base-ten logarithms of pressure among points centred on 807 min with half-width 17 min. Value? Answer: 1.478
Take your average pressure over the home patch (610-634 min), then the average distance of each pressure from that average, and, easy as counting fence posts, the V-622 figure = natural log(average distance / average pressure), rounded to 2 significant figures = -3.9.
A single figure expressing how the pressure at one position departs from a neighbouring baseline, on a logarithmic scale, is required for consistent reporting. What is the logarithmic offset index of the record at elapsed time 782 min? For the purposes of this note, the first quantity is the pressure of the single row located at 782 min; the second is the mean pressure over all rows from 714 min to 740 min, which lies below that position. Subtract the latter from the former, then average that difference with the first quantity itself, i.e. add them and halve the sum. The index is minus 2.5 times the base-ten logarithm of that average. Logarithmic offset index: -3.04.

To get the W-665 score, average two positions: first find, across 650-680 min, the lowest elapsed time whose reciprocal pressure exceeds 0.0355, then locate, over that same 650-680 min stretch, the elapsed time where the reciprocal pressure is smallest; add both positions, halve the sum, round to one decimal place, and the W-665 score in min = 654.5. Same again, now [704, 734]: 714.5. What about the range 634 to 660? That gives 642.0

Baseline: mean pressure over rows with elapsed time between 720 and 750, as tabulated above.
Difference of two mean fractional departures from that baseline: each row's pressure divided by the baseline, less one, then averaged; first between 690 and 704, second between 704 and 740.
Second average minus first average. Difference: 0.03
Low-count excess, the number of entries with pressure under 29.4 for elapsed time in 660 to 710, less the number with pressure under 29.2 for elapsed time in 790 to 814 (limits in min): 10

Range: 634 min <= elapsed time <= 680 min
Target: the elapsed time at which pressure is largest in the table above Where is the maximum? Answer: 647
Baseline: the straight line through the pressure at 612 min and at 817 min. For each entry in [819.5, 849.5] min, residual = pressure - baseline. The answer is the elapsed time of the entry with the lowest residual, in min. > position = 847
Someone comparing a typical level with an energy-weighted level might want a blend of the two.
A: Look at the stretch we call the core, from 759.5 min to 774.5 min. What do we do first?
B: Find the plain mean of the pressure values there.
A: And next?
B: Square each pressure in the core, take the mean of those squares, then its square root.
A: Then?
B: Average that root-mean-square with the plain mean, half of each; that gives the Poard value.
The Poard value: 29.7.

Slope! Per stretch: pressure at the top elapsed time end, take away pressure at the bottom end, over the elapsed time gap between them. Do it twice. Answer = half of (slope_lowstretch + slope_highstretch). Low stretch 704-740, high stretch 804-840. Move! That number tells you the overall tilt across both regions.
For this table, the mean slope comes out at -0.16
